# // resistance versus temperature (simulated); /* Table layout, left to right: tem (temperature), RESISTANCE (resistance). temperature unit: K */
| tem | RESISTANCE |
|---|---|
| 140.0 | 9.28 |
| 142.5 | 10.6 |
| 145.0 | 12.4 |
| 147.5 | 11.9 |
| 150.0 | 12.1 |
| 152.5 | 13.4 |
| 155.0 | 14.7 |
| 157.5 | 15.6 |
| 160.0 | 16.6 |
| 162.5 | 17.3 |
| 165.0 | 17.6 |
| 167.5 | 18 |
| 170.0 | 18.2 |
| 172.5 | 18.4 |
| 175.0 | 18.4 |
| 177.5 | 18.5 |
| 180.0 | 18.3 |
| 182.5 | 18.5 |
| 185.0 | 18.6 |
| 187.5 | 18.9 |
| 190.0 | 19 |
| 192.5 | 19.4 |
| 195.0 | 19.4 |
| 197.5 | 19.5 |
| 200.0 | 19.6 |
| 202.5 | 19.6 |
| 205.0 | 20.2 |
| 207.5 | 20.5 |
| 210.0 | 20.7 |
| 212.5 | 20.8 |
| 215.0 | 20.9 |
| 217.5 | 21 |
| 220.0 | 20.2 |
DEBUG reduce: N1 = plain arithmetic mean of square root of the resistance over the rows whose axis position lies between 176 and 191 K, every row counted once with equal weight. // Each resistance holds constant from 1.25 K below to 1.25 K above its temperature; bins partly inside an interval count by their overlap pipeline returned 4.32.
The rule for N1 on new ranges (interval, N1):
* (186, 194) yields 4.37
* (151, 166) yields 3.98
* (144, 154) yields 3.53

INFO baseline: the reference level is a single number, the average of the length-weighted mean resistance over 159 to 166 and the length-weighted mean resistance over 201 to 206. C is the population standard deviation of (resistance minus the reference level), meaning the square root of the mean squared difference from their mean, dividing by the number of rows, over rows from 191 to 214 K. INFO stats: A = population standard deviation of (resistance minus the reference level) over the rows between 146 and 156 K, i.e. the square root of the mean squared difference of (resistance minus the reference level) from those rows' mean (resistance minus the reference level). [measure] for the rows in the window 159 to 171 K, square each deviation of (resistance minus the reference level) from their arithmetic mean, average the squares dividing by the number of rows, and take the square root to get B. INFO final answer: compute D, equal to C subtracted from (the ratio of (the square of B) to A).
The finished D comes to -0.3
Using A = 1.1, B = 0.6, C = 0.5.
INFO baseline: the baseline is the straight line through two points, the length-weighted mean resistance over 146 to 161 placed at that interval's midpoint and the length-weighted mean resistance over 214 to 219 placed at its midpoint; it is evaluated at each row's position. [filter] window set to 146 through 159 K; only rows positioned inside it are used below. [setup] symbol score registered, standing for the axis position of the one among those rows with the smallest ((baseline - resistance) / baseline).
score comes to 157.5 K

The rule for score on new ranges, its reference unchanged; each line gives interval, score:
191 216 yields 192.5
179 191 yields 180.0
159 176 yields 167.5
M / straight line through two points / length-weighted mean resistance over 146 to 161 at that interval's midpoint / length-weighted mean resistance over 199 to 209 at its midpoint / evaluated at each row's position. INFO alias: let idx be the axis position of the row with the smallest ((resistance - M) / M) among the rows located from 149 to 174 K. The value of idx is 150.0 K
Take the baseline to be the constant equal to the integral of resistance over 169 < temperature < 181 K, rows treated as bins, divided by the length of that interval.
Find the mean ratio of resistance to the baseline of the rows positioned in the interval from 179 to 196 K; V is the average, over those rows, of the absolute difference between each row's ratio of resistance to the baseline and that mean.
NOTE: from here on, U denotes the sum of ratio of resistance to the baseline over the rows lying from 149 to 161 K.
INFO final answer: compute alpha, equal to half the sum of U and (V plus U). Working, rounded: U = 4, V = 0.019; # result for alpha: 4.0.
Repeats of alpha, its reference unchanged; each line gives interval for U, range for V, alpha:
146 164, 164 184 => 5.5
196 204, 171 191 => 3.2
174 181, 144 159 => 3.0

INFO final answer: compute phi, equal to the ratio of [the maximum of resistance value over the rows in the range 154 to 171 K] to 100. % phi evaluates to 0.182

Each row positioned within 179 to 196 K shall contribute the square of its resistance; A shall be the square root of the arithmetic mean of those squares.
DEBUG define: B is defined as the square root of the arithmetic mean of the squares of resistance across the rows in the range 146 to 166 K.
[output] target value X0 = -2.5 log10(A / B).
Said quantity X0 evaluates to -0.2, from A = 18.9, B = 15.0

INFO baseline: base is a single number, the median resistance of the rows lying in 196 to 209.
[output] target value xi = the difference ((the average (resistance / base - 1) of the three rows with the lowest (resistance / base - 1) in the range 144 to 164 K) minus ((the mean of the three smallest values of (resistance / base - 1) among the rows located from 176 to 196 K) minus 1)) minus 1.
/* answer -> -0.3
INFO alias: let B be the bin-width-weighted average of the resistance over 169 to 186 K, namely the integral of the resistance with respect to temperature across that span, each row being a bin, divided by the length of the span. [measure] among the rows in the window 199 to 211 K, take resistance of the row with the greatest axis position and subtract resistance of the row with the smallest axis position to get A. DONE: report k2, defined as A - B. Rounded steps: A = 1.1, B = 18.4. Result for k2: -17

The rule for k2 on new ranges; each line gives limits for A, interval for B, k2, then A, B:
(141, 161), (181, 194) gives -13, 6.0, 18.9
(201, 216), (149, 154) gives -12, 1.3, 12.9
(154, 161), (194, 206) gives -18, 1.9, 19.7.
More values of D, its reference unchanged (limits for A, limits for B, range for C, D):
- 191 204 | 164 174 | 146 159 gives -0.5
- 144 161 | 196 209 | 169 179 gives 0.0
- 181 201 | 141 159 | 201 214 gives 6.1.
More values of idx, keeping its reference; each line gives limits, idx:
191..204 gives 202.5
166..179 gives 177.5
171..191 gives 190.0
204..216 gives 215.0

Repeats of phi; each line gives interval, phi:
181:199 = 0.195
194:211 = 0.207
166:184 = 0.185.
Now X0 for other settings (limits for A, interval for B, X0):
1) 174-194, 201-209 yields 0.1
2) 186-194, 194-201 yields 0.0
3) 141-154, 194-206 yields 0.5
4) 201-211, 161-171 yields -0.1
